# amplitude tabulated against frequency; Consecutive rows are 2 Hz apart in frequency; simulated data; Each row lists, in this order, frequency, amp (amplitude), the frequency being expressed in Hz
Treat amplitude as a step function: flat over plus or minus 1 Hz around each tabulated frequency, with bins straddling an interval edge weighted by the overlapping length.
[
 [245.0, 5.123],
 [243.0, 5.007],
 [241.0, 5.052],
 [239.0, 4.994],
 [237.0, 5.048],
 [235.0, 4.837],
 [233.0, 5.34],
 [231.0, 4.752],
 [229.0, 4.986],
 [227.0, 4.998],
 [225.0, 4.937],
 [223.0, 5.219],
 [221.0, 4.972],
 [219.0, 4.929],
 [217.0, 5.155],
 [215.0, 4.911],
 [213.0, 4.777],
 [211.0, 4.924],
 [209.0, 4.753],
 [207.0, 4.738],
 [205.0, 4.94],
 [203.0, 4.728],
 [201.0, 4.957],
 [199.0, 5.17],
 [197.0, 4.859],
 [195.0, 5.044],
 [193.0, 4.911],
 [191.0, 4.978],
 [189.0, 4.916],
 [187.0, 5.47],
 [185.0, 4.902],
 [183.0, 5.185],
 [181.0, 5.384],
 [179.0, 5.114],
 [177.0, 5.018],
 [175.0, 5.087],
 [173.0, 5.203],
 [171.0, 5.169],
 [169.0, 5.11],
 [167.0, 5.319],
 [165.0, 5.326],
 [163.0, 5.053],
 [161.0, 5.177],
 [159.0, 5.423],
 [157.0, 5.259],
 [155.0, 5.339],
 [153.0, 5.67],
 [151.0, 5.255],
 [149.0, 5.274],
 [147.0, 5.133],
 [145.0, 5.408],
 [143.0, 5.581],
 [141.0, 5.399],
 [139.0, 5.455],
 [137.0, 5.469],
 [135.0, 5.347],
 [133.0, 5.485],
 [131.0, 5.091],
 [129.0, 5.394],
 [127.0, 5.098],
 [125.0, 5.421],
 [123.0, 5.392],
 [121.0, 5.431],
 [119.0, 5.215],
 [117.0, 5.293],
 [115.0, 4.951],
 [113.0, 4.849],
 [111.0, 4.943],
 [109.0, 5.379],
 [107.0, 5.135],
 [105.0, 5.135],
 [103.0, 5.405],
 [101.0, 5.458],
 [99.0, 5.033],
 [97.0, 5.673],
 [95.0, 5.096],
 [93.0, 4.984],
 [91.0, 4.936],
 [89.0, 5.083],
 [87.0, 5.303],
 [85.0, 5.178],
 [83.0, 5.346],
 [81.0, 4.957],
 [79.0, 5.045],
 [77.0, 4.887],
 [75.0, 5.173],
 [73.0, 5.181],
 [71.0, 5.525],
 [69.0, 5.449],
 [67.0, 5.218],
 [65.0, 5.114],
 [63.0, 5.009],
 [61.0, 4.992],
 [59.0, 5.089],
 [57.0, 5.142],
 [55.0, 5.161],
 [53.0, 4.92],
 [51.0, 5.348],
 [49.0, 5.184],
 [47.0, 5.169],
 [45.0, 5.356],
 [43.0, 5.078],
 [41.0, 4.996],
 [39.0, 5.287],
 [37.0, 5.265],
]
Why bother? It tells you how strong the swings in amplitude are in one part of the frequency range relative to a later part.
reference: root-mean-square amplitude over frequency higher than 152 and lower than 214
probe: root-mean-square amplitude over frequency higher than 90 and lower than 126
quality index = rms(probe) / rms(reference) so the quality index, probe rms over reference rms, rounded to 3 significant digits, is 1.02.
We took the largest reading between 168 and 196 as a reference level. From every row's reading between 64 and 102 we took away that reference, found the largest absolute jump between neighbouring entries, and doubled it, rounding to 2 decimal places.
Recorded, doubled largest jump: 1.28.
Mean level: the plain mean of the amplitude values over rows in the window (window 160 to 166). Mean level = 5.19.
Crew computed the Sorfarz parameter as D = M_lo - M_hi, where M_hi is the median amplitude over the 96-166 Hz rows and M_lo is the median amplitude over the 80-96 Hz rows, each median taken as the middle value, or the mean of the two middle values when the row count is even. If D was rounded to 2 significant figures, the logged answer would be -0.25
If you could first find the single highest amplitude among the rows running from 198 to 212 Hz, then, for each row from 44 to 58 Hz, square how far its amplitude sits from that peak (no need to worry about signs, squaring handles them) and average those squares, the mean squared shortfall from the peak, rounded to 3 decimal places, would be 0.019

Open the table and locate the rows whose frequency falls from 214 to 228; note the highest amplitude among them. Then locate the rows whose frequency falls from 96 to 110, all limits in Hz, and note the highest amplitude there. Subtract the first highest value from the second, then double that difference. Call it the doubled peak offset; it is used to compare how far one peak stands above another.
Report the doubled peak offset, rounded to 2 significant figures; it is 0.91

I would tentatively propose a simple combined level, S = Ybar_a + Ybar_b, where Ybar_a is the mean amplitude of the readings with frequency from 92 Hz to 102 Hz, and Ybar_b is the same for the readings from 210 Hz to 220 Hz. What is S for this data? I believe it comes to 10.19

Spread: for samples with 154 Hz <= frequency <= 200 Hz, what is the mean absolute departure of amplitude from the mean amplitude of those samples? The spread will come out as 0.143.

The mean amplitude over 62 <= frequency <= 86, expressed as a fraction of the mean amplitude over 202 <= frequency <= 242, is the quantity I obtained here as 1.05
